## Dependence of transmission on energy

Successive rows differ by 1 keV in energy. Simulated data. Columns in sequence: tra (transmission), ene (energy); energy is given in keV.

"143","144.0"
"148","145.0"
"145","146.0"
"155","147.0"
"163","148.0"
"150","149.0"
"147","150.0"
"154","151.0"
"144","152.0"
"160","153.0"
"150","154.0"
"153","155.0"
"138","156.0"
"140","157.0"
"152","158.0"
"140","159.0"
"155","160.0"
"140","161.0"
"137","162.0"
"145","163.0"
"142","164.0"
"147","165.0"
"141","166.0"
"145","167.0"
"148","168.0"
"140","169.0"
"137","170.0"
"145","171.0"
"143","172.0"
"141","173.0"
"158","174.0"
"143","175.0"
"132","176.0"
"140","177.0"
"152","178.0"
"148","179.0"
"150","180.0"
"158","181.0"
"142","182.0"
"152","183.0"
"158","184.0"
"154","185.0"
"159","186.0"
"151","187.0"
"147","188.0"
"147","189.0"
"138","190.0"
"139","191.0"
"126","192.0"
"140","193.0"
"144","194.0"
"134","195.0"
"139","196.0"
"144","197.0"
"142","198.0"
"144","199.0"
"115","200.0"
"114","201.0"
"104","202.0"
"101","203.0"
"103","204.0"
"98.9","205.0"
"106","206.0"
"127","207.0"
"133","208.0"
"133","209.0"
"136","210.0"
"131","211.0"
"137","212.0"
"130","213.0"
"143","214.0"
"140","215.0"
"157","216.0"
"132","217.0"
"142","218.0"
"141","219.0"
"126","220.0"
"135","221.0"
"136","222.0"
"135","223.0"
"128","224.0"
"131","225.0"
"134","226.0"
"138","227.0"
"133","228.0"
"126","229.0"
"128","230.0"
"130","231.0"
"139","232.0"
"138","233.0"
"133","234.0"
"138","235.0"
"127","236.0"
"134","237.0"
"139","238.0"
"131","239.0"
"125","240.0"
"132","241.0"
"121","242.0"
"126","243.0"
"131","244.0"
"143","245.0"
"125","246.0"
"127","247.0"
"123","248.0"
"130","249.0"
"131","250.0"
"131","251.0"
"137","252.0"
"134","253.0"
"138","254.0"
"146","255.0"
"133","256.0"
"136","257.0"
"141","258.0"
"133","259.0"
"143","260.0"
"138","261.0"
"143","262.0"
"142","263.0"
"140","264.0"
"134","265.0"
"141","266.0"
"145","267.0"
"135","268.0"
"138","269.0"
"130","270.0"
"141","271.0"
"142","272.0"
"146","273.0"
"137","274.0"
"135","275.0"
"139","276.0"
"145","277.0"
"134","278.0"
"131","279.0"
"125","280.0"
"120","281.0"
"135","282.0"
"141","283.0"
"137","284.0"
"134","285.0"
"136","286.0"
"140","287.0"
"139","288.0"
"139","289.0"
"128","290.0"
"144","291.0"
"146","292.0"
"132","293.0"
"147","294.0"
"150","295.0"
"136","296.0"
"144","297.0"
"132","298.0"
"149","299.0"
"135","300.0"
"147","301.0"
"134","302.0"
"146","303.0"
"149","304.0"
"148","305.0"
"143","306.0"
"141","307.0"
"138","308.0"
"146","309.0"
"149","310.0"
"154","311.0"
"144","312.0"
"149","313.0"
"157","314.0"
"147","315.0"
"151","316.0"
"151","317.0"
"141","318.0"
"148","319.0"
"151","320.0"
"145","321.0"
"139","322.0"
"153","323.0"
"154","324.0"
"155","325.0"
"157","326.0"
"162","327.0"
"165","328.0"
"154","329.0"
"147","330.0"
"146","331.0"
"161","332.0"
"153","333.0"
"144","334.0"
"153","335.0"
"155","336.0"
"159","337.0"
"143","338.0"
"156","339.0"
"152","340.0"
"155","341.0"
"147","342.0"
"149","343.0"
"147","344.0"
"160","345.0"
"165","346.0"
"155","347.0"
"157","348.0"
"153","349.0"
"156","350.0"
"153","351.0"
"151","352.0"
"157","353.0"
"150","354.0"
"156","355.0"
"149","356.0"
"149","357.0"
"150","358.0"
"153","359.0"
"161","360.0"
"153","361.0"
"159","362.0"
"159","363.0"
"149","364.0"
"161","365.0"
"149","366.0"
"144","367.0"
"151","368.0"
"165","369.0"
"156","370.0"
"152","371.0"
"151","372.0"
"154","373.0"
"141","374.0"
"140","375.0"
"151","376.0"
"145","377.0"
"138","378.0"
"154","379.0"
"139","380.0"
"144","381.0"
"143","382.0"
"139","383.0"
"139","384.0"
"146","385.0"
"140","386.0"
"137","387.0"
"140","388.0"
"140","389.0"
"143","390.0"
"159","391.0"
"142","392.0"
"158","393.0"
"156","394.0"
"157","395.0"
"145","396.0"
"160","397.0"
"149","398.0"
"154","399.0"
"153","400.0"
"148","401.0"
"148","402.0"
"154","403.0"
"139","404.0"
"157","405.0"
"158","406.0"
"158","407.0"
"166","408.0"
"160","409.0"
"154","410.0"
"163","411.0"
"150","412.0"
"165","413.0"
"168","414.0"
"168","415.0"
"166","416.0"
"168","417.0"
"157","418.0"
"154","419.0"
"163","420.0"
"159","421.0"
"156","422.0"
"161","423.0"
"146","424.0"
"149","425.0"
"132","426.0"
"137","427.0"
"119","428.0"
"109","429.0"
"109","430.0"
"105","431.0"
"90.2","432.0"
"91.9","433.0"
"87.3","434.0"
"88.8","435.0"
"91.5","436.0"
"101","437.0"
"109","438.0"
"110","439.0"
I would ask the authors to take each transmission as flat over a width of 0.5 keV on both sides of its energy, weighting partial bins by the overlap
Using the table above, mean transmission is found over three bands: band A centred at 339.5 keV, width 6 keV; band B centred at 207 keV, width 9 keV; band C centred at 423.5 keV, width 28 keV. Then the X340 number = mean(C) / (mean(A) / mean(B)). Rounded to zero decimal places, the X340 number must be 106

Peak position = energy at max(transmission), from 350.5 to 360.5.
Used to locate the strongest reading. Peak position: 360.0 keV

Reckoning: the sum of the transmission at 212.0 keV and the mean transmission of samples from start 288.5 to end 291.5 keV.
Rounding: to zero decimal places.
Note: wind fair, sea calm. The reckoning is 274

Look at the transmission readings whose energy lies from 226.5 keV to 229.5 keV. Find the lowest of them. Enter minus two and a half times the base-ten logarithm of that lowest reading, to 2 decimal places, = -5.25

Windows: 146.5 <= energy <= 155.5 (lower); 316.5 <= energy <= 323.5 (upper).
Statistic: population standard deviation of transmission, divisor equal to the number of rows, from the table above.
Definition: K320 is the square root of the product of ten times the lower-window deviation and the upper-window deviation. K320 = 16.8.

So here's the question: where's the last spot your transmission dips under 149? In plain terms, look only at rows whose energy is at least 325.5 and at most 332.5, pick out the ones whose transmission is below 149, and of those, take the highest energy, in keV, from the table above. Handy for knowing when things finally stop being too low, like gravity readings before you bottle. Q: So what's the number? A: 331.0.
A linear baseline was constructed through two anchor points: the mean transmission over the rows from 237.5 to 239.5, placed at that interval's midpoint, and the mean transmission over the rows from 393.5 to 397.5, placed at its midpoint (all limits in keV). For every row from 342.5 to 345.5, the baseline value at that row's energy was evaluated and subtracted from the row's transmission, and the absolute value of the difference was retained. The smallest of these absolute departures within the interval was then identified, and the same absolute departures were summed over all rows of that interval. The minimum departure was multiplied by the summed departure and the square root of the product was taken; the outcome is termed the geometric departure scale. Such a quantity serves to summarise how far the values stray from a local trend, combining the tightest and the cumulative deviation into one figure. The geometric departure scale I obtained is 3.8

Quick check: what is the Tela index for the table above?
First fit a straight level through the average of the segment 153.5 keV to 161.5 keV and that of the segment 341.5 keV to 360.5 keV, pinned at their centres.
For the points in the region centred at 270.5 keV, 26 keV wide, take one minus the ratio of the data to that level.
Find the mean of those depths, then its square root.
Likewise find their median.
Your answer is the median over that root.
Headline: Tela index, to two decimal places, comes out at 0.27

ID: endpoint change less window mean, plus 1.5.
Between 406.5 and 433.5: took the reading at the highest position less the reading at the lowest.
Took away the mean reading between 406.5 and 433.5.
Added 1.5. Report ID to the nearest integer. -210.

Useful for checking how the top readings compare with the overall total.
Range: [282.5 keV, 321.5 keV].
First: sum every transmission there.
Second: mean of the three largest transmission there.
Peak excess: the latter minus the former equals -5434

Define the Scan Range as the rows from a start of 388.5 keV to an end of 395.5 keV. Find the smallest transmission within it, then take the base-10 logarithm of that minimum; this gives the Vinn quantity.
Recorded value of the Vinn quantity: 2.15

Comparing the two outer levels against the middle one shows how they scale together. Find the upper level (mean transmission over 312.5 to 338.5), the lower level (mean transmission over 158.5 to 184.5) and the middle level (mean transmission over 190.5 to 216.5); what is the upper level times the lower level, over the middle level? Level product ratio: 170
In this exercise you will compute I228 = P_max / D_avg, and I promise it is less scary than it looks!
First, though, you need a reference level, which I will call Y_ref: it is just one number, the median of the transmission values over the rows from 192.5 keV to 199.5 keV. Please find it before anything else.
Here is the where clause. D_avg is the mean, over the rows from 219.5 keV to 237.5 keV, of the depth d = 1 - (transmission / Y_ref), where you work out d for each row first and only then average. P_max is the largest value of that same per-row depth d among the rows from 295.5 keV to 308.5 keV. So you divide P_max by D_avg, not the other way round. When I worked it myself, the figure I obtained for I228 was 1.1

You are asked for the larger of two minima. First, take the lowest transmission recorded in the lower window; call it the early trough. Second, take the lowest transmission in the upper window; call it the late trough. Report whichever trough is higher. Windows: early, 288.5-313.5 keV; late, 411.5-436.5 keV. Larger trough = 128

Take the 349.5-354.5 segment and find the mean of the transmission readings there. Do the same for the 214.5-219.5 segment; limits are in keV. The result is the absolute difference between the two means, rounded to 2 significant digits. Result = 11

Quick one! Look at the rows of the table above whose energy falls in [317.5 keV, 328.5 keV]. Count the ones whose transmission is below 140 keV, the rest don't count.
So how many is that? 1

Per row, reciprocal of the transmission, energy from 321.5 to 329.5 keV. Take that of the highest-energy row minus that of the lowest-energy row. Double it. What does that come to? -0.0014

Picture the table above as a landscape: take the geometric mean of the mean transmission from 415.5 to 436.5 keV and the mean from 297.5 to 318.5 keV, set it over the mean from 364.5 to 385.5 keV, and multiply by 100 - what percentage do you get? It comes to 93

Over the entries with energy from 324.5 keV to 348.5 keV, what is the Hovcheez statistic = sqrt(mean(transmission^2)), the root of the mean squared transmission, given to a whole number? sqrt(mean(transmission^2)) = 154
